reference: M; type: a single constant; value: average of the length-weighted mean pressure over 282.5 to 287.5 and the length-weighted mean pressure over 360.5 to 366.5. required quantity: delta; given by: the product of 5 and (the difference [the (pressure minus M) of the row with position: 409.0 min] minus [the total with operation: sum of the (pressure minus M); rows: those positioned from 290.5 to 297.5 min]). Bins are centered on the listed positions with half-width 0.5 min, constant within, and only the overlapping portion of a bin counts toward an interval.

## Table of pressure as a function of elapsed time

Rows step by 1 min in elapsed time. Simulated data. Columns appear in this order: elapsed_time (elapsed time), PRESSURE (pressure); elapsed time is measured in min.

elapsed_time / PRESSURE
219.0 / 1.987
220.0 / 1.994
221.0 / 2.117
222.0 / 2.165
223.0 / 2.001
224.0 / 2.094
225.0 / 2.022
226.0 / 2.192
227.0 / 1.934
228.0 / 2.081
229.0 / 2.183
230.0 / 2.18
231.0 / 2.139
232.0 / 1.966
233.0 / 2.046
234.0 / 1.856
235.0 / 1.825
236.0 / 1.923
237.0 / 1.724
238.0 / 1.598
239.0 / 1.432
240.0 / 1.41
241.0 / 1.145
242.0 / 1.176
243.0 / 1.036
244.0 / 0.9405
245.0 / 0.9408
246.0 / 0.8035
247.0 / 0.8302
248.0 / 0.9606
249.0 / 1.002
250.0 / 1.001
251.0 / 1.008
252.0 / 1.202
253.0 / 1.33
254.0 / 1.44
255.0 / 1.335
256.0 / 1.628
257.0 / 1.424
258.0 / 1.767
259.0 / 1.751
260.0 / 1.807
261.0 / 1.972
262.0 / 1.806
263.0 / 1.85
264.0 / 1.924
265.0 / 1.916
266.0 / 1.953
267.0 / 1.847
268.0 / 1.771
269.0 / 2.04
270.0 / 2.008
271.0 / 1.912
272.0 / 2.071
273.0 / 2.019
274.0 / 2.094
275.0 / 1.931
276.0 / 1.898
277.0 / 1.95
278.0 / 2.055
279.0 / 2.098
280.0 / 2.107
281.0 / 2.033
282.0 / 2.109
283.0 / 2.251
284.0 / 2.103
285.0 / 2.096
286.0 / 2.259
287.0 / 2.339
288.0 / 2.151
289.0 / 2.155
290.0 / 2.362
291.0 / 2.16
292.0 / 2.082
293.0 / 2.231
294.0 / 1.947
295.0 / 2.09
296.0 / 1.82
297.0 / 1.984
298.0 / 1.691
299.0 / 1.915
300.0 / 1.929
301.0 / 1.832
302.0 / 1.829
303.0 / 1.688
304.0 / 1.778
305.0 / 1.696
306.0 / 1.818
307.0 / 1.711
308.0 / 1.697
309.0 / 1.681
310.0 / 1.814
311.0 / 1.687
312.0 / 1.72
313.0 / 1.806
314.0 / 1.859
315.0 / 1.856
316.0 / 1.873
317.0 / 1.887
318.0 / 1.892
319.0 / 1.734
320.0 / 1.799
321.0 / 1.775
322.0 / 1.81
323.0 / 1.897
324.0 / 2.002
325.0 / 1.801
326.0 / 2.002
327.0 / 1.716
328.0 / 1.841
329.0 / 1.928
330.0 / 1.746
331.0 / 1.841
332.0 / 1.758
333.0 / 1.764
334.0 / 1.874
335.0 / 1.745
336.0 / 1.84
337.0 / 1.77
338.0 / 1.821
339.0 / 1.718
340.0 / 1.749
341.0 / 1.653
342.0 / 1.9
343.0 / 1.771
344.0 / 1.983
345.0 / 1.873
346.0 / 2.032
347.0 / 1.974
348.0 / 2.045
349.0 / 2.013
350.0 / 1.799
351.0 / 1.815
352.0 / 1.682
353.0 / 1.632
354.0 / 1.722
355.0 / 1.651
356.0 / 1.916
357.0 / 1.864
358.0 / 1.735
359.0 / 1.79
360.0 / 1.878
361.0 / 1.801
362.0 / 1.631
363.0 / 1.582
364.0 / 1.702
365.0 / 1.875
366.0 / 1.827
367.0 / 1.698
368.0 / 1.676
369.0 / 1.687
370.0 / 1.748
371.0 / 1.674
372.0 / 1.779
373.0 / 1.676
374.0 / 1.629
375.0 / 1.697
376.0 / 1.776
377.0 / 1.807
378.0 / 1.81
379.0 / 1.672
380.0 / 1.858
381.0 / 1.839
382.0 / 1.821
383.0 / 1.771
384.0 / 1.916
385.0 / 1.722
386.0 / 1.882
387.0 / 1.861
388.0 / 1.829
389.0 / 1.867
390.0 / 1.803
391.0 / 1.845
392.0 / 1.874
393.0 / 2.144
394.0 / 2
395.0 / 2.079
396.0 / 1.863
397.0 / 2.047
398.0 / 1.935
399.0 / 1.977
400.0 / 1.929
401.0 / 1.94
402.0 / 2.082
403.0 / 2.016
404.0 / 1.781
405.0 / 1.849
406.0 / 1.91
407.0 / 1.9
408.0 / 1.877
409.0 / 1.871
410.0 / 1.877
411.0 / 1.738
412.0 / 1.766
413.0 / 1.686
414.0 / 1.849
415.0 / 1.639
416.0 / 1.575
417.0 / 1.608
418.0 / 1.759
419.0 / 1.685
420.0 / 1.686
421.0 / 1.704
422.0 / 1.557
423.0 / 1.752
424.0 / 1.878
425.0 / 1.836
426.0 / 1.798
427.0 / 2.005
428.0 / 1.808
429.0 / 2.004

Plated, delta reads -3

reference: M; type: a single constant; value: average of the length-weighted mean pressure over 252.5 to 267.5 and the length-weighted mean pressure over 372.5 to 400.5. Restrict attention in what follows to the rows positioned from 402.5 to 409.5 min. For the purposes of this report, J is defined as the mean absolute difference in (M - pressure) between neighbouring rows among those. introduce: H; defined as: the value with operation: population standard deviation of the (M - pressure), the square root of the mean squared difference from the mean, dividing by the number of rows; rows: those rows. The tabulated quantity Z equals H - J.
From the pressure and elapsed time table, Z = 0.00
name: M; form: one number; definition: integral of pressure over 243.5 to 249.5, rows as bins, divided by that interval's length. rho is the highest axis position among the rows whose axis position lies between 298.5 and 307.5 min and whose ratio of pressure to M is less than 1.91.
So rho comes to 307.0 min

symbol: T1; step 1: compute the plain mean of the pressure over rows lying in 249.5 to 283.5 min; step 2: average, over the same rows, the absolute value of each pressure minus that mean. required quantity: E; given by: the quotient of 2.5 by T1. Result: 10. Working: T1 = 0.25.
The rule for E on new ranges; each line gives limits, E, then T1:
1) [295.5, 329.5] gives 33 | 0.08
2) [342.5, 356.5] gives 20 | 0.13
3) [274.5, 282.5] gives 35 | 0.07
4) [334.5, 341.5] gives 54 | 0.05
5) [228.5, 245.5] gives 6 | 0.38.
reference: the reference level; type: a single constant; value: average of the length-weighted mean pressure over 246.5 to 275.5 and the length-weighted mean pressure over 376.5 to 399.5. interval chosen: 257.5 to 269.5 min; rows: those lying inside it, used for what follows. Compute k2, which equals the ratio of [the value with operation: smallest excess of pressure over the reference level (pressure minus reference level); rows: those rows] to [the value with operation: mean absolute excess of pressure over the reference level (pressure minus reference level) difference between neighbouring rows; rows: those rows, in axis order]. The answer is -0.1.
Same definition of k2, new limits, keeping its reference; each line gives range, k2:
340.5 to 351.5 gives -0.9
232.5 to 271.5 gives -8.6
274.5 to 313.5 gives -0.7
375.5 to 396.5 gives -0.9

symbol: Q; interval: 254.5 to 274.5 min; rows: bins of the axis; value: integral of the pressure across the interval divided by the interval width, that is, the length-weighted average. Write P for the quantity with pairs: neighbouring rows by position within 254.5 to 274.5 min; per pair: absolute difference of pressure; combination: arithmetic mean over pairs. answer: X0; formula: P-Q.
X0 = -1.73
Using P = 0.120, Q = 1.84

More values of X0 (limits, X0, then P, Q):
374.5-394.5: -1.75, 0.088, 1.84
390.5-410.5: -1.85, 0.092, 1.94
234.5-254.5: -1.14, 0.101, 1.24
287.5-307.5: -1.80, 0.141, 1.94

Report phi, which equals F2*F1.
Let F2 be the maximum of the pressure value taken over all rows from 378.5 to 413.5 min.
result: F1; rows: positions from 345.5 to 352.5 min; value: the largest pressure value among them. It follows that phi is 4.4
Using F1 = 2.045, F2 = 2.144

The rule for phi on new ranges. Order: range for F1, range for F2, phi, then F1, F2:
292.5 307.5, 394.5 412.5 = 4.6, 2.231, 2.082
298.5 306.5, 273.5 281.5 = 4.1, 1.929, 2.107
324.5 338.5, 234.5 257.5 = 3.8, 2.002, 1.923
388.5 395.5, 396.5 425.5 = 4.5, 2.144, 2.082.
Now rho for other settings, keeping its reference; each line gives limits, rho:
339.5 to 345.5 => 341.0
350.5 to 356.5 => 355.0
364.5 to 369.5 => 369.0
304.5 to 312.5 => 312.0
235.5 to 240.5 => 240.0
